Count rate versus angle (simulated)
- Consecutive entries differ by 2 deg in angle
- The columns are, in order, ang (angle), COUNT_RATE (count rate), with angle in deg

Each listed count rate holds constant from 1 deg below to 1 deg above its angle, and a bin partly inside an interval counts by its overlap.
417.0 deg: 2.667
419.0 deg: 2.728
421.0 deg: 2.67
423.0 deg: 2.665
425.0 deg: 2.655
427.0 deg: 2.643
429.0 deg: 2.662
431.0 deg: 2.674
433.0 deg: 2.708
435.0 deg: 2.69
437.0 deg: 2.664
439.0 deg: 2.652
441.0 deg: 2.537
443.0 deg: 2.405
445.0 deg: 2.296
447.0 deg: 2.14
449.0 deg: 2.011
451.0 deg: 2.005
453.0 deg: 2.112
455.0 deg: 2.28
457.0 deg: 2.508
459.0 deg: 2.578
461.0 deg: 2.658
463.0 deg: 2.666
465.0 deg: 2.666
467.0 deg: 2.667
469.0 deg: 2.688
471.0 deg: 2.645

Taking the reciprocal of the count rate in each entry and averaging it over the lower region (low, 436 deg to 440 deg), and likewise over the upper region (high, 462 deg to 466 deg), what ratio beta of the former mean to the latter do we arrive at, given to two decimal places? 1.00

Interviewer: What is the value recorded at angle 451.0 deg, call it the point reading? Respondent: 2.005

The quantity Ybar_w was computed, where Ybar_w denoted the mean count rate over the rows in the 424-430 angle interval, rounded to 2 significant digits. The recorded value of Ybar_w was 2.7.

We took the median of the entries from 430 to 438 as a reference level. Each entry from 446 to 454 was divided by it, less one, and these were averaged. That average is -0.229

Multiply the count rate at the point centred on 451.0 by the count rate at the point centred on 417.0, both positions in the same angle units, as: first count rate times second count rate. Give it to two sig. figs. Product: 5.3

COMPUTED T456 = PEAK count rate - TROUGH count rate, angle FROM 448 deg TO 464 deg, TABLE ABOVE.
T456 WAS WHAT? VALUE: 0.7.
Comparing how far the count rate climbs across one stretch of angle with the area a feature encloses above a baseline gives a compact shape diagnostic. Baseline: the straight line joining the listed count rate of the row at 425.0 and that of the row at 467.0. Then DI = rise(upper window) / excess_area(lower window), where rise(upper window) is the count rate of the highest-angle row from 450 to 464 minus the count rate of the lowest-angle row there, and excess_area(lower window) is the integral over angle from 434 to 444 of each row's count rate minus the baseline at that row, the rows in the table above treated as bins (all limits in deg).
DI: -1.0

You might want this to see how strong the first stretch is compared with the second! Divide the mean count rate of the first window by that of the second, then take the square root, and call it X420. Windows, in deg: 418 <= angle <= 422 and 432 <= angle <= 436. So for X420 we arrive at 1.00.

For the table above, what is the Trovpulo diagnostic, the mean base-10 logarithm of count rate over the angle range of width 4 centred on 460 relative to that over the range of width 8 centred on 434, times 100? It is 97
